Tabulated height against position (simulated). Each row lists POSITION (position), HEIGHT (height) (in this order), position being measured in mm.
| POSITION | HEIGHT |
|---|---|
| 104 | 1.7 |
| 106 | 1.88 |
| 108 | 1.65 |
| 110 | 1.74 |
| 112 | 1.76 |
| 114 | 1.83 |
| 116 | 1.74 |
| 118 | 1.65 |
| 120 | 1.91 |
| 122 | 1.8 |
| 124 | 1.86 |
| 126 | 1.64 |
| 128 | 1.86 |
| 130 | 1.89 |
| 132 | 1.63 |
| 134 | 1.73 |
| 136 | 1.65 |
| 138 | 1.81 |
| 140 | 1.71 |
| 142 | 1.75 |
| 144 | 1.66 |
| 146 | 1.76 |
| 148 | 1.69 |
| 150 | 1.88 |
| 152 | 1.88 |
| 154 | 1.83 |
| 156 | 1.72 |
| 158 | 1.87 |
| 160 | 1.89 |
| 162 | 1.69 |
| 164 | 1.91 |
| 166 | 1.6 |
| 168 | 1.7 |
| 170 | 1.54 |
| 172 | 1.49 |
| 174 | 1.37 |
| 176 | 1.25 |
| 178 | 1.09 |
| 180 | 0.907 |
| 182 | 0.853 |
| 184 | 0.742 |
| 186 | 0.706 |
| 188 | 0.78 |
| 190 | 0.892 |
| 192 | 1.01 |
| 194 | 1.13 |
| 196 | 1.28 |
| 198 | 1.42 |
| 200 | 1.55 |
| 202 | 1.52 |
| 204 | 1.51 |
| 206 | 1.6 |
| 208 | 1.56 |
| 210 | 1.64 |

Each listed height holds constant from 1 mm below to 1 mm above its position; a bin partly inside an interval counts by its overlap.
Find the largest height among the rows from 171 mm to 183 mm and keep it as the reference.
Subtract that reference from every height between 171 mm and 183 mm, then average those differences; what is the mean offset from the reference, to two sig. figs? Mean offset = -0.33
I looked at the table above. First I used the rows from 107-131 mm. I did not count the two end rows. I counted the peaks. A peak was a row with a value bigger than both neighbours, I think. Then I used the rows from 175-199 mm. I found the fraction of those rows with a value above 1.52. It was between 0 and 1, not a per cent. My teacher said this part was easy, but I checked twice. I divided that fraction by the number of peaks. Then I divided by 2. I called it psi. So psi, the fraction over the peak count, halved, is 0.00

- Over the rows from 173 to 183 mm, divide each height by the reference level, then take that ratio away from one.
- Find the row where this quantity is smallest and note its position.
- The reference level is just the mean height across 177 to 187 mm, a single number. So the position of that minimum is 174 mm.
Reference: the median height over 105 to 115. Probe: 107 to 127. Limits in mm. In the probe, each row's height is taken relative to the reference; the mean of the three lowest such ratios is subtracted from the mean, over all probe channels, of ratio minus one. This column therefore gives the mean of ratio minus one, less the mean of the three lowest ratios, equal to -0.94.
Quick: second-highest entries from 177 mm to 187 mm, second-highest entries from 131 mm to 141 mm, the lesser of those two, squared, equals 0.8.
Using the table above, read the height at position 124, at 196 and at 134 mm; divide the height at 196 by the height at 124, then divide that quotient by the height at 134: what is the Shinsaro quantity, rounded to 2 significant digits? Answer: 0.40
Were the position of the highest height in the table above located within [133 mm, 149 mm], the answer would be 138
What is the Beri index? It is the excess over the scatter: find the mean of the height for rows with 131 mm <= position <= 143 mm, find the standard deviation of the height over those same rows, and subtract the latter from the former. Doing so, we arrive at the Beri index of 1.65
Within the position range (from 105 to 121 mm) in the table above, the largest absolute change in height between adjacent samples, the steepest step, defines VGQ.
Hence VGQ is 0.26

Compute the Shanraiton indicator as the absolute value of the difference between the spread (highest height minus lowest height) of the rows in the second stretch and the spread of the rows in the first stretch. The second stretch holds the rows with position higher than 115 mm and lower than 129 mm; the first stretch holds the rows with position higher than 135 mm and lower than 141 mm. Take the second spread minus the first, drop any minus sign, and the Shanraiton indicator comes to 0.11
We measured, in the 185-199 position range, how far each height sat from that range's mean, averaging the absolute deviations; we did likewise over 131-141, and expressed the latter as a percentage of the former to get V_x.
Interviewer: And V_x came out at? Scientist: 25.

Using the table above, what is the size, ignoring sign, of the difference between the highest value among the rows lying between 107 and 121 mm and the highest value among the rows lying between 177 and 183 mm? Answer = 0.82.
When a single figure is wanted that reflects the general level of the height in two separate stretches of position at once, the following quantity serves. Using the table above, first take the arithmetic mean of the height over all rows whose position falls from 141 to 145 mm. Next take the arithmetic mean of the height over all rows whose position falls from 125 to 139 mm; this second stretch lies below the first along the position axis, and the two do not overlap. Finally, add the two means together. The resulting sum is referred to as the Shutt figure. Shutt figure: 3.4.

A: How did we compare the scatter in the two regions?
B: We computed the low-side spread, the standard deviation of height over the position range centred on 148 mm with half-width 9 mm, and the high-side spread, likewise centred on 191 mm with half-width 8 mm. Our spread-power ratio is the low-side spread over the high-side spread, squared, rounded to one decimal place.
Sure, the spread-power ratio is 0.1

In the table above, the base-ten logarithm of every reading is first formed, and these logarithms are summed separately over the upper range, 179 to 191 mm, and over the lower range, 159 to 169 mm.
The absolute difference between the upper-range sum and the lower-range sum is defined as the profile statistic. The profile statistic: 1.8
